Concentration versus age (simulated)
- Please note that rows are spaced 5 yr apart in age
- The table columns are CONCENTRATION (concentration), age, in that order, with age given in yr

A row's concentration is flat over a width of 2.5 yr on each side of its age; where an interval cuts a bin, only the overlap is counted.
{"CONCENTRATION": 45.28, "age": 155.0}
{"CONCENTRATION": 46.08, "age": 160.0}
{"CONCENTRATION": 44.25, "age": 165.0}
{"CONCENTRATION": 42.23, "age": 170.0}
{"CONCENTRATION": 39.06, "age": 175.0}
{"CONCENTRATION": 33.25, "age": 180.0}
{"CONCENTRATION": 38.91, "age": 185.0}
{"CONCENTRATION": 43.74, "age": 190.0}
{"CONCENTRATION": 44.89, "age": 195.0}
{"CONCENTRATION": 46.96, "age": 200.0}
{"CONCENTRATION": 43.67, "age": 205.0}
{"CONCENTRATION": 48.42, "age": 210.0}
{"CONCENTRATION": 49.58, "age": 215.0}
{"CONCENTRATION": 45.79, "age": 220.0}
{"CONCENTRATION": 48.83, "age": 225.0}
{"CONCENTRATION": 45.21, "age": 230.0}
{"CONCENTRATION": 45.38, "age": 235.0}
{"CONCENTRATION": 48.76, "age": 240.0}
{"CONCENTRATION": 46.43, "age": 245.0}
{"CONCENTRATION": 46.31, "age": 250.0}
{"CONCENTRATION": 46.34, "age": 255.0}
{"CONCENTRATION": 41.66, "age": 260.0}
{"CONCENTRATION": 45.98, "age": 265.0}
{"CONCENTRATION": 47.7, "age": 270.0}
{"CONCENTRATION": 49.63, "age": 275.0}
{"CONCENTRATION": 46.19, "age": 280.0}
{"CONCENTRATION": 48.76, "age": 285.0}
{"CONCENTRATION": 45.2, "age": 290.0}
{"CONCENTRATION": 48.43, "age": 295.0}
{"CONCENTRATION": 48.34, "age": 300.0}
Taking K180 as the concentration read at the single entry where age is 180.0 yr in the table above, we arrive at 33.25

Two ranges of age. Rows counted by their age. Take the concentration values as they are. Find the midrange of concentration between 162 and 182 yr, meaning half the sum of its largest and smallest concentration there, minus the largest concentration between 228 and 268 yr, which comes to -10.0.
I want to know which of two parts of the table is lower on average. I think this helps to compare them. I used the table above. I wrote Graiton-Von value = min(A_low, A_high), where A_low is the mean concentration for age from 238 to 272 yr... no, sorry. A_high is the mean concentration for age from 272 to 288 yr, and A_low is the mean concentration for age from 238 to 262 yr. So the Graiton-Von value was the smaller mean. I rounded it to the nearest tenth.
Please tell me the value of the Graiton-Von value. 45.9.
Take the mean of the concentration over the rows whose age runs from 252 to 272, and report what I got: 45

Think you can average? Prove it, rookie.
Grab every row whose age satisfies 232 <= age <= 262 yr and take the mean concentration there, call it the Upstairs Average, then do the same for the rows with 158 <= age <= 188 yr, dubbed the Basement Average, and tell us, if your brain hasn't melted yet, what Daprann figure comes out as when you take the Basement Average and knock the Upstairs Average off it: -5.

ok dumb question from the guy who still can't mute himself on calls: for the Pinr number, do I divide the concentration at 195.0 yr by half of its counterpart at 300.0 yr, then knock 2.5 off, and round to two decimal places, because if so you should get -0.64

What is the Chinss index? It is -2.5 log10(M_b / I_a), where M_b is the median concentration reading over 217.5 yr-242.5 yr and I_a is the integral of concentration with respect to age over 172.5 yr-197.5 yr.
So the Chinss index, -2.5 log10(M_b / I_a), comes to 3.35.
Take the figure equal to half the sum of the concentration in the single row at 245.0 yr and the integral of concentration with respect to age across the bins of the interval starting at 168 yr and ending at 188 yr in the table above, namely 407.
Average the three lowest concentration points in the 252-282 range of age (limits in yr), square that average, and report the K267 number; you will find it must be 1990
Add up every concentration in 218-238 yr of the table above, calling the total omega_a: 185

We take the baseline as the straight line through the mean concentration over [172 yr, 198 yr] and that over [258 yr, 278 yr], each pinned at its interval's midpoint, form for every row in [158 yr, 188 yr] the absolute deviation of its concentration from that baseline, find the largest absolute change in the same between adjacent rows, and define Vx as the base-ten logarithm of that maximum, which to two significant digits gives 0.79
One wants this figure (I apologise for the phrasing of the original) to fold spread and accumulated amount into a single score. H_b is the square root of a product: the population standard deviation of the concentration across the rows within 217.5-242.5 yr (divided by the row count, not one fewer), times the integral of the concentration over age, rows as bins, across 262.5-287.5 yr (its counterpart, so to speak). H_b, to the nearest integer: 44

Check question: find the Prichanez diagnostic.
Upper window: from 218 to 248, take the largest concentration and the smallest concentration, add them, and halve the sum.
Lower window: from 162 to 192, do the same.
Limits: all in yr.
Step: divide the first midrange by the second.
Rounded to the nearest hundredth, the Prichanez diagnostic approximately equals 1.21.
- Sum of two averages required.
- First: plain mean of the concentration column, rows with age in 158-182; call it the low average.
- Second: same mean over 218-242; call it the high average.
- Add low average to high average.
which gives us 87.8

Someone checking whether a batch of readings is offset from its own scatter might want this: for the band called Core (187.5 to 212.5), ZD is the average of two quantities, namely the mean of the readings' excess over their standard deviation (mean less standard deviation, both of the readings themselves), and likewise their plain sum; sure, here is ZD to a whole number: 136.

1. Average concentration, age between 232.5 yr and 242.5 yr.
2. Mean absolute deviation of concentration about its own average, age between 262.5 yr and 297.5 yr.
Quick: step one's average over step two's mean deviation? 33.8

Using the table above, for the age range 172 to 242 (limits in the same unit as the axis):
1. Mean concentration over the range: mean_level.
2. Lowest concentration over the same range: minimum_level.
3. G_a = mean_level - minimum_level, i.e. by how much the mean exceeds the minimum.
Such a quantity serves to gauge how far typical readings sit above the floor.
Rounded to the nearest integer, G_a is 11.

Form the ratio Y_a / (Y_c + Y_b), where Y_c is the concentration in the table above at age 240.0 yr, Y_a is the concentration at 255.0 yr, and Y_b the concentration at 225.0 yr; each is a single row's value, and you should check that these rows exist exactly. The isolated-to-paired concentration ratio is 0.475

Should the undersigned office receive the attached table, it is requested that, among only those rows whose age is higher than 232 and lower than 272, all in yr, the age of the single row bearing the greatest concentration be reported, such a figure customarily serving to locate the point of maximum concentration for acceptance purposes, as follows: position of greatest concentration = 240.0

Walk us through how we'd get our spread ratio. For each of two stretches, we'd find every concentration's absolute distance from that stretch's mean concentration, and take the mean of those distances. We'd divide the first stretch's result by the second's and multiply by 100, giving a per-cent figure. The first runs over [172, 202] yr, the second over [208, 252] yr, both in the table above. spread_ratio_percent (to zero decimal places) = 268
